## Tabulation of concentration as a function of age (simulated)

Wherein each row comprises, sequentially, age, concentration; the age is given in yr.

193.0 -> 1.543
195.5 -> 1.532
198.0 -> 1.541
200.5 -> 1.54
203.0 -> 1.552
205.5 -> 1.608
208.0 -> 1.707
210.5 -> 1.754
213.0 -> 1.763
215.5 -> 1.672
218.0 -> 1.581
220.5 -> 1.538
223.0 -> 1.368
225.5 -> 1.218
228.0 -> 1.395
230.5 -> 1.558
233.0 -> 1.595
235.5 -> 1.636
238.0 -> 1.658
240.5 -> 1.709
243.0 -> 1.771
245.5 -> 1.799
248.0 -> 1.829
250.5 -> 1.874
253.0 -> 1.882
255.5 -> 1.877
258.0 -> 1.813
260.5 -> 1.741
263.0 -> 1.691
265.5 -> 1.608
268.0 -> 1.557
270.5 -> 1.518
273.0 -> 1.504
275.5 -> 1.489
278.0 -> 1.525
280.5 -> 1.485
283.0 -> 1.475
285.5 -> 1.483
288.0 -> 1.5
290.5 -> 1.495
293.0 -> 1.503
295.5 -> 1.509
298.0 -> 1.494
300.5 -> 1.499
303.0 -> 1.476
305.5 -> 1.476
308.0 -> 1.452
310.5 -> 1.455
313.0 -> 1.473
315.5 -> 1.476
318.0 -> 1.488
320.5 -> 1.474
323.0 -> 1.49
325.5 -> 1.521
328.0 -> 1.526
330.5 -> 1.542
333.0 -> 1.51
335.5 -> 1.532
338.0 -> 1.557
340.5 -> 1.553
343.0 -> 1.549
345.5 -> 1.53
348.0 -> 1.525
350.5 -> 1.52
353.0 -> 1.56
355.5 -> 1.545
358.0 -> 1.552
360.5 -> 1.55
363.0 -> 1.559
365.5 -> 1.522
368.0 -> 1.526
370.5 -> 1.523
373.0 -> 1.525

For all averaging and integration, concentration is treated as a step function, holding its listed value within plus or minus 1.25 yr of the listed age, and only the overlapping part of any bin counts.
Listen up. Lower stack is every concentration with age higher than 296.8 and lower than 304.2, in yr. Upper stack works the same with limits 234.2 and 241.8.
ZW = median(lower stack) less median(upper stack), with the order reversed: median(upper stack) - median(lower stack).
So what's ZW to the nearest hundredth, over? 0.16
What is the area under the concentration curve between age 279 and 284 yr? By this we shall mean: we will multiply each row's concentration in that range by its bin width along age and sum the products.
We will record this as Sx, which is 7.4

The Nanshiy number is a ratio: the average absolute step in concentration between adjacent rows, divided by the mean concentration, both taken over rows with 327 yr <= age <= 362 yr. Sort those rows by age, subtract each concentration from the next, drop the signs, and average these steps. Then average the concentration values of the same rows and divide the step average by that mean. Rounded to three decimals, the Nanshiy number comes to 0.010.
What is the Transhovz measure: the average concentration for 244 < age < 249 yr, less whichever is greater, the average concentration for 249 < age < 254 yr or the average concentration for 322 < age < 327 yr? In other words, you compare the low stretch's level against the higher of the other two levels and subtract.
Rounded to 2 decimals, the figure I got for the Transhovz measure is -0.06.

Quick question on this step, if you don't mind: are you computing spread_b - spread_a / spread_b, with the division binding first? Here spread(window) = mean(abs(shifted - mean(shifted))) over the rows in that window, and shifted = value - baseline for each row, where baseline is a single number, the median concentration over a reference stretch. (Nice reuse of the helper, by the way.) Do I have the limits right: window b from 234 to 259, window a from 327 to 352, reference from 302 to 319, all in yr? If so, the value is -0.10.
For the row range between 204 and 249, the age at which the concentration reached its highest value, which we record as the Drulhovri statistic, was 248.0 yr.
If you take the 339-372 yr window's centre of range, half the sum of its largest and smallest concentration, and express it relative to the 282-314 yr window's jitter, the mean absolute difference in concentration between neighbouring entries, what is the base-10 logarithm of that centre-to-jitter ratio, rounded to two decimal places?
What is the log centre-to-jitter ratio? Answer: 2.15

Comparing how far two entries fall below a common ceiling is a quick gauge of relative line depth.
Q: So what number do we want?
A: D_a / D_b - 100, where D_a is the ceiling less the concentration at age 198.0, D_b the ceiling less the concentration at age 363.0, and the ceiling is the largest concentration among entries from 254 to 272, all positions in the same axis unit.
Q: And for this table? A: -98.9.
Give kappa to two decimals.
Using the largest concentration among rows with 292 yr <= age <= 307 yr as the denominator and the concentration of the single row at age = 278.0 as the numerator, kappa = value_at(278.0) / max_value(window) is 1.01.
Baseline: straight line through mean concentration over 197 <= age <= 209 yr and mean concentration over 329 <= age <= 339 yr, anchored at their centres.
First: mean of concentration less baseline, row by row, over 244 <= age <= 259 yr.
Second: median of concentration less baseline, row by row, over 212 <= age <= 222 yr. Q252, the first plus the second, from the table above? 0.32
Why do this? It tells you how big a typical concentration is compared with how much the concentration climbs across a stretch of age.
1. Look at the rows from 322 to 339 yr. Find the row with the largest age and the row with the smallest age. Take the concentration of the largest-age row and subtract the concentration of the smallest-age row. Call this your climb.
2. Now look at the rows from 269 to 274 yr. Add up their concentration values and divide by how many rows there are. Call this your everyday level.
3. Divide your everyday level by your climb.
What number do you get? 23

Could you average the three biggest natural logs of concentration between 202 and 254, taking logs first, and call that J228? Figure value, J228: 0.62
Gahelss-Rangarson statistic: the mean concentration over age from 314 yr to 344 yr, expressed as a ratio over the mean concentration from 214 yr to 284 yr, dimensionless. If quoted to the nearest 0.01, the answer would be 0.94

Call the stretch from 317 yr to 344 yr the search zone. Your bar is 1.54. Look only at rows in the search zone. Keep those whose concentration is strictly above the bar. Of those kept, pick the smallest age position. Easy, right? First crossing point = 330.5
